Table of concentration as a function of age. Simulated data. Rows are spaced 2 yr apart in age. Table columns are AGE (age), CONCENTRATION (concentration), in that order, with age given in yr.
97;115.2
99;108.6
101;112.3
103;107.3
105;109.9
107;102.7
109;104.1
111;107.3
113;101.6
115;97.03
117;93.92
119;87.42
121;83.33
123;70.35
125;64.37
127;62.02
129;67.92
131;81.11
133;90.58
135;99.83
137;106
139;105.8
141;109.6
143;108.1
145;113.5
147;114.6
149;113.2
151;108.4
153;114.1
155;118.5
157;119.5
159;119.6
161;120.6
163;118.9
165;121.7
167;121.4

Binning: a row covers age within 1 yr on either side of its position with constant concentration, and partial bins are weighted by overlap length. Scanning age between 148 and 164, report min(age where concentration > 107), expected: 149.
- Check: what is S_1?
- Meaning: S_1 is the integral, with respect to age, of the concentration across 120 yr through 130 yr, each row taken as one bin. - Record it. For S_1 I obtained 696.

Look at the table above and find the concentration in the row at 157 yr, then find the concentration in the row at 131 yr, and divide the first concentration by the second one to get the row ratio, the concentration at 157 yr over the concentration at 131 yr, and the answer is 1.47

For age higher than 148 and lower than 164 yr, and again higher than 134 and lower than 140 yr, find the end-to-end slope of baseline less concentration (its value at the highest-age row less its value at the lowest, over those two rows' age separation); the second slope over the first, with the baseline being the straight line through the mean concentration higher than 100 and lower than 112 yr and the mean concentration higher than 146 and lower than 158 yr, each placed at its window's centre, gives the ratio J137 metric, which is 5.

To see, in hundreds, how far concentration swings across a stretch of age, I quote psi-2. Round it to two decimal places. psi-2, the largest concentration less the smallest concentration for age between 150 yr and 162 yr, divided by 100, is 0.12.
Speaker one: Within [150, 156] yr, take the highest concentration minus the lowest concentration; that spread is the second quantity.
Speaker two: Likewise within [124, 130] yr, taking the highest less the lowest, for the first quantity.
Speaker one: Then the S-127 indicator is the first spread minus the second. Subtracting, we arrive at -4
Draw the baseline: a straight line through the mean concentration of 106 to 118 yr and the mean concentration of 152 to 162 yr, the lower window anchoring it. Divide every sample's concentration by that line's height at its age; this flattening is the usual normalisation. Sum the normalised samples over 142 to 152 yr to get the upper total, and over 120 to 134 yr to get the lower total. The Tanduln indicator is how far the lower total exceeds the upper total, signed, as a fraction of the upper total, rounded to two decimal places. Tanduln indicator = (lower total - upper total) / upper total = 0.00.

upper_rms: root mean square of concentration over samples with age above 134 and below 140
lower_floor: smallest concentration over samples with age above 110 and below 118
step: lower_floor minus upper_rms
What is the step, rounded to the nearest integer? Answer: -10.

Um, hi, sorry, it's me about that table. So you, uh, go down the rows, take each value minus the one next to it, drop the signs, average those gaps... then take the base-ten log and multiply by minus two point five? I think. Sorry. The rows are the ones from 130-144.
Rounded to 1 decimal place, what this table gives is -1.8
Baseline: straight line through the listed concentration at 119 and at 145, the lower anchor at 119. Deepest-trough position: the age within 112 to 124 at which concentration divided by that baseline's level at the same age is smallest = 123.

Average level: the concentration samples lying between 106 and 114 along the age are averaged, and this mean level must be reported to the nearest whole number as 104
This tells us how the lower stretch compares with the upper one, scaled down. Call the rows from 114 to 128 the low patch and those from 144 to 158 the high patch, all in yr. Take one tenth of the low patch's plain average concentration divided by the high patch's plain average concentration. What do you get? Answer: 0.070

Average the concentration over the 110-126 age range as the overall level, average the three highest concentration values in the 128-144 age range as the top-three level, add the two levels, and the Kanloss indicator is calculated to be 196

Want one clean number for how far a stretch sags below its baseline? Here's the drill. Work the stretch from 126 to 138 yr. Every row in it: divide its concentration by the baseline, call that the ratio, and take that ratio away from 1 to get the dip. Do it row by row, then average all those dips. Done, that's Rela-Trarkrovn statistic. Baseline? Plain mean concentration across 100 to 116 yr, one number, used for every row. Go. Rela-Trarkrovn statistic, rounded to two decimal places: 0.20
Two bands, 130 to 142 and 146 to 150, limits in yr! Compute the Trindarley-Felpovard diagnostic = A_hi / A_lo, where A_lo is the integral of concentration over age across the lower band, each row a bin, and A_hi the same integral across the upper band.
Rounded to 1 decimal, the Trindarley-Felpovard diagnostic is 0.4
